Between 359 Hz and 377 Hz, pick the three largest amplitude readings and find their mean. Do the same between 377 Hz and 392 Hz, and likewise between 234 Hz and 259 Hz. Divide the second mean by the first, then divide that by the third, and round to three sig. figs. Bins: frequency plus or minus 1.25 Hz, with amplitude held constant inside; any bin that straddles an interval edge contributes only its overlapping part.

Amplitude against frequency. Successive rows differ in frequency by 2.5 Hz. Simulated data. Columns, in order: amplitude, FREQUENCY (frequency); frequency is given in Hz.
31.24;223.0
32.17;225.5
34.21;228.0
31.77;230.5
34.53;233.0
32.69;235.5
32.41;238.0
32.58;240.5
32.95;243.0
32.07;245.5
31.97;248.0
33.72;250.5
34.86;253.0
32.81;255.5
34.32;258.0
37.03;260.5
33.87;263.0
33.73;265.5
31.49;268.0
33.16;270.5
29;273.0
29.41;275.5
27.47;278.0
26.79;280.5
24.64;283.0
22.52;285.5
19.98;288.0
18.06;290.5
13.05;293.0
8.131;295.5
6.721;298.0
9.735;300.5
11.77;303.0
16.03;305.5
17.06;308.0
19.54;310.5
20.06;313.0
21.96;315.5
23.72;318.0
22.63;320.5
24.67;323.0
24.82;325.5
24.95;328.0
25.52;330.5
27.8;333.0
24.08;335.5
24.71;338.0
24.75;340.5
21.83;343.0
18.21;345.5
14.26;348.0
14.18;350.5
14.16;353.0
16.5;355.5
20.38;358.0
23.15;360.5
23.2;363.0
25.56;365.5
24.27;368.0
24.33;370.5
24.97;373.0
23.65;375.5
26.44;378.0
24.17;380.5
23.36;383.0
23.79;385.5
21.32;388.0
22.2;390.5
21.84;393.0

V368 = 0.0290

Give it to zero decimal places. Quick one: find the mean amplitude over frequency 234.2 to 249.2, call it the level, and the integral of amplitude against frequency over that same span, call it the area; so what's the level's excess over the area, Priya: -454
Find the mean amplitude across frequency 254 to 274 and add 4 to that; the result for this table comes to 37.2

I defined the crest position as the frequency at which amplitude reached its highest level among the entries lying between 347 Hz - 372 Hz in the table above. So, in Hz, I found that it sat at 365.5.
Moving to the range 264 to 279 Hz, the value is 265.5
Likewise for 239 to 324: 260.5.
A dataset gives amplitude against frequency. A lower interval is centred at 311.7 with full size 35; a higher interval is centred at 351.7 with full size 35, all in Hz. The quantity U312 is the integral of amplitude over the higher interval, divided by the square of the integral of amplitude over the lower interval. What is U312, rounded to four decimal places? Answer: 0.0018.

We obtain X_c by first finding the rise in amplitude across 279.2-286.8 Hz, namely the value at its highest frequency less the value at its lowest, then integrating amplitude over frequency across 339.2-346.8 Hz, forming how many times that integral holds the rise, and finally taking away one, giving -39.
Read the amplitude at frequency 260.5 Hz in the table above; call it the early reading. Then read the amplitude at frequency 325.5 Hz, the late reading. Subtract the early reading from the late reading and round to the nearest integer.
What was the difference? -12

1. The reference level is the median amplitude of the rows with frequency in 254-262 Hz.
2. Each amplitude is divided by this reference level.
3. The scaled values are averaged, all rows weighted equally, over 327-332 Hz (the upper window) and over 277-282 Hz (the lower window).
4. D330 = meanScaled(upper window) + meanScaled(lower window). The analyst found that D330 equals 1.5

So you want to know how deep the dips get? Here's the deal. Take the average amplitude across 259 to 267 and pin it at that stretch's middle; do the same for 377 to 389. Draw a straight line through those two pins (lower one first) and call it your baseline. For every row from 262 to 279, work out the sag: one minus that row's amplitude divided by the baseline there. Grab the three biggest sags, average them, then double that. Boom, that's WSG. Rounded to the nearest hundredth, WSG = 0.30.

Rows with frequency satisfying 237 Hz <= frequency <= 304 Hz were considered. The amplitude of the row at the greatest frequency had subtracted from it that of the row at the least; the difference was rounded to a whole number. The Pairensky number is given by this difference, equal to -21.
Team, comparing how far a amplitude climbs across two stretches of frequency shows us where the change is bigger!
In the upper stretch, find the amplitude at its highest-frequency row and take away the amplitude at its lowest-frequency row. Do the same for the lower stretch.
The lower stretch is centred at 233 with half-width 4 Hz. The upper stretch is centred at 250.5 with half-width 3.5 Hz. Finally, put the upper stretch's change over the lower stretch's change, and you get 3.1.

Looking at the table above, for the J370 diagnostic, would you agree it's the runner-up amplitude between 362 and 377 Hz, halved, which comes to 12.5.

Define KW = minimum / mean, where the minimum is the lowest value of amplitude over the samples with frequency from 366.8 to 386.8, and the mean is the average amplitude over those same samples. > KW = 1.0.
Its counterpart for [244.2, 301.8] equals 0.3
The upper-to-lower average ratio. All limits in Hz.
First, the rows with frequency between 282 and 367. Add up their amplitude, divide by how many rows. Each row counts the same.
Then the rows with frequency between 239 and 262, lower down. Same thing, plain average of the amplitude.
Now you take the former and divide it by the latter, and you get 0.59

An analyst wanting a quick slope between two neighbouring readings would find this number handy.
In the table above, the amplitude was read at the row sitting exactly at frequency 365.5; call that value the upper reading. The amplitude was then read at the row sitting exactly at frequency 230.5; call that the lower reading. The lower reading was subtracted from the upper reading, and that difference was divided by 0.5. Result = -12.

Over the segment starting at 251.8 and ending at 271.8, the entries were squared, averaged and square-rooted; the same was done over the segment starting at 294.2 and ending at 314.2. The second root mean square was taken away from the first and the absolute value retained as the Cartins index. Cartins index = 19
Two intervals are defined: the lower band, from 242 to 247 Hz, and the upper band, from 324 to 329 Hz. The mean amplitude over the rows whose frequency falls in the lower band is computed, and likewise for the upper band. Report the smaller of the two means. 24.9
